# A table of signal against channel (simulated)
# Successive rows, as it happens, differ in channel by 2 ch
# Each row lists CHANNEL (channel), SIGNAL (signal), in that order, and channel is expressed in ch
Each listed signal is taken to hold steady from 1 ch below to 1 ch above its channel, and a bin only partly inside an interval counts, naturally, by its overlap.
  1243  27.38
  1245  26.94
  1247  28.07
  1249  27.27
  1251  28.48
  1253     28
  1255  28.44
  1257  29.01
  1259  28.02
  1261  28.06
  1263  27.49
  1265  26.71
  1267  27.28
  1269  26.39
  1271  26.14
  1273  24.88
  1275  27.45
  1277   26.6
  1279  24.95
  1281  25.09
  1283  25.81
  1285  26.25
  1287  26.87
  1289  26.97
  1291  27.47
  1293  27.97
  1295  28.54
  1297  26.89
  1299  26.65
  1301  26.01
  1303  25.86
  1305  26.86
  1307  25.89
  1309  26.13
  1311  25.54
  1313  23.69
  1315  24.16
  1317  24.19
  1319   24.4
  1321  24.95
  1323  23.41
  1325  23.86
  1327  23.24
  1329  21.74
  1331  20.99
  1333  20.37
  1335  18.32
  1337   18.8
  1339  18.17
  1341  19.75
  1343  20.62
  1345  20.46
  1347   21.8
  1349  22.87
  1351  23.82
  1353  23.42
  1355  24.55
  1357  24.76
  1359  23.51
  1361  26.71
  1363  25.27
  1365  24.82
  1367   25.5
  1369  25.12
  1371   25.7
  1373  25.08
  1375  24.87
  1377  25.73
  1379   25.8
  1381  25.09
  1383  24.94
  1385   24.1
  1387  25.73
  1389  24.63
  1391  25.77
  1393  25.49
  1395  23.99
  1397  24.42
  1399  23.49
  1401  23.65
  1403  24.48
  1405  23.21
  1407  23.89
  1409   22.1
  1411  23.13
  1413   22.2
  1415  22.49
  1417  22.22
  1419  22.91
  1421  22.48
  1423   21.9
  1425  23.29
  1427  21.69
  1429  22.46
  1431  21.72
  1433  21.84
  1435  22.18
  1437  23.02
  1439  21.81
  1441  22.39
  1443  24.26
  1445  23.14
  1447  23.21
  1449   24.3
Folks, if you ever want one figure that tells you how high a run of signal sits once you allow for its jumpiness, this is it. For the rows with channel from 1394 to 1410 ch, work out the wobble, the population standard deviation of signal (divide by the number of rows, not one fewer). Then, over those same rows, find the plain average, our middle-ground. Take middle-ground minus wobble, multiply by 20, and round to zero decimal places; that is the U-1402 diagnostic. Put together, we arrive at 459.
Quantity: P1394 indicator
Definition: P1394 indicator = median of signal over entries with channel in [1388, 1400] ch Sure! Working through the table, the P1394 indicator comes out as 24.5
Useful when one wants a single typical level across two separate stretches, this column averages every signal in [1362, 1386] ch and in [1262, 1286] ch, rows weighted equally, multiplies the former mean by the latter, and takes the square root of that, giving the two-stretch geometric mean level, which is 25.7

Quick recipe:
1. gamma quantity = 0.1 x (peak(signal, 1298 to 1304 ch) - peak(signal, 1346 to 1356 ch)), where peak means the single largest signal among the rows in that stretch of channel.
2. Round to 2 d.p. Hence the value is 0.21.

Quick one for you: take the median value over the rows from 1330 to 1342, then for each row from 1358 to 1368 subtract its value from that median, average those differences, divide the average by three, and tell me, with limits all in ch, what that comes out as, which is -2.0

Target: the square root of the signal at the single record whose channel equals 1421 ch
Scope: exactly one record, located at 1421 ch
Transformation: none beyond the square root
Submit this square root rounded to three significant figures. 4.74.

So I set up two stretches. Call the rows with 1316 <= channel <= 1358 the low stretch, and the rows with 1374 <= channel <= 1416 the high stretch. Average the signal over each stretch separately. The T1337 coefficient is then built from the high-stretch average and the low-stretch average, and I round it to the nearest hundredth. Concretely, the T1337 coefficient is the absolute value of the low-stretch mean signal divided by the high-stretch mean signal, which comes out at 0.91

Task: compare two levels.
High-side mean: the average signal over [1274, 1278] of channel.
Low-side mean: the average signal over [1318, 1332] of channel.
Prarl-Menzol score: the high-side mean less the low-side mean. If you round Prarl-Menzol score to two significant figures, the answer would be 3.8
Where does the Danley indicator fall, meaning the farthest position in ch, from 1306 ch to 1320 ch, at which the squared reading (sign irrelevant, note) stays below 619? 1319 ch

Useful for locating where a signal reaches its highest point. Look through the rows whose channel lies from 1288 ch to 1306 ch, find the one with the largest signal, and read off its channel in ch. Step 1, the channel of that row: 1295 ch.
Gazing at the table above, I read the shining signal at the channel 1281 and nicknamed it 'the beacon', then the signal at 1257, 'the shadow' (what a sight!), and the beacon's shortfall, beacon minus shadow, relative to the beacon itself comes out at -0.16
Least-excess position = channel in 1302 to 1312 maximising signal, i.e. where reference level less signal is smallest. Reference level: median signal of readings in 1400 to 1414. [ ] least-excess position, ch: 1305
